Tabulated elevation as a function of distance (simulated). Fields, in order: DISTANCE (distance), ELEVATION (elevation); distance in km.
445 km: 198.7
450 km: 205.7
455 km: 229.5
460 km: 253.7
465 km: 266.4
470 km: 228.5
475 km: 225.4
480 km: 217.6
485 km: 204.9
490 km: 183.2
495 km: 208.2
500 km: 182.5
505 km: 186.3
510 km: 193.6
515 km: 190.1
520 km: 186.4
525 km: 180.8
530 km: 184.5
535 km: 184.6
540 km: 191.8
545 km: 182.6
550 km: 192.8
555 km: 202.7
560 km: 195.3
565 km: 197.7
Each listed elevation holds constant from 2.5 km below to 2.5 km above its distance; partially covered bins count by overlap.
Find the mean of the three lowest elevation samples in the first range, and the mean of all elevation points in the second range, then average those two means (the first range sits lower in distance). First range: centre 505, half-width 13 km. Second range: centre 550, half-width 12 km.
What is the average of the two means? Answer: 190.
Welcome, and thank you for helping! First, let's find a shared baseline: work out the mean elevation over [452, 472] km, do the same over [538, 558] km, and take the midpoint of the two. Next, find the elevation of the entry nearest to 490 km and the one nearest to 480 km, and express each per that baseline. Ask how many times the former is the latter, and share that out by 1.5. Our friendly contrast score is 0.56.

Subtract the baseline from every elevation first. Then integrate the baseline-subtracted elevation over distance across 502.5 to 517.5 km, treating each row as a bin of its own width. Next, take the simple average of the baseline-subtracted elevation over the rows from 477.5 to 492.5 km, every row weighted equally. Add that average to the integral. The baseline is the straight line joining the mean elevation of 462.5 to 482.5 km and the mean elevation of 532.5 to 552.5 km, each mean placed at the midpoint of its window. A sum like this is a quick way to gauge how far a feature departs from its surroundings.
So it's -318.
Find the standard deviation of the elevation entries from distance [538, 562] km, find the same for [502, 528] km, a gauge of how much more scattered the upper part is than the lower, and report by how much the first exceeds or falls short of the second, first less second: 2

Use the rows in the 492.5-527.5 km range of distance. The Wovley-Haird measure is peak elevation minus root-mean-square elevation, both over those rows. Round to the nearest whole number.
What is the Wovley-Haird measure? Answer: 18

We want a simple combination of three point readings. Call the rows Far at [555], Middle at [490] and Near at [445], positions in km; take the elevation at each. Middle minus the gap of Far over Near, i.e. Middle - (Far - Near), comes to 179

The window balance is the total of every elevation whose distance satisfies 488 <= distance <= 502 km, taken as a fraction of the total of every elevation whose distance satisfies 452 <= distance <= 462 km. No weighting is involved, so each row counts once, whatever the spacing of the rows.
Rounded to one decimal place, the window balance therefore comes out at 1.2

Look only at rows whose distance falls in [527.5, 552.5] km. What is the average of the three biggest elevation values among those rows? 190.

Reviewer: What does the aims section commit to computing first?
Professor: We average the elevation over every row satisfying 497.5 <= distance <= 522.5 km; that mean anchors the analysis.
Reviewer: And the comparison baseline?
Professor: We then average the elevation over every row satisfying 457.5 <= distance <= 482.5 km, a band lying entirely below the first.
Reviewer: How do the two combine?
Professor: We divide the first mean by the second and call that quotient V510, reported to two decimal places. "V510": 0.79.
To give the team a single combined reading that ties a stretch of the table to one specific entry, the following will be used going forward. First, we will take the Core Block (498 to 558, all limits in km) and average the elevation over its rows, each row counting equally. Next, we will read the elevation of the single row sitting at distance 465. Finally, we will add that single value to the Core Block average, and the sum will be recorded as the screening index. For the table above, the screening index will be 455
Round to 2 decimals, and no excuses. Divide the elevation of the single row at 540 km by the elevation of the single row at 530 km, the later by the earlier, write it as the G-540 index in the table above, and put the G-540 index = 1.04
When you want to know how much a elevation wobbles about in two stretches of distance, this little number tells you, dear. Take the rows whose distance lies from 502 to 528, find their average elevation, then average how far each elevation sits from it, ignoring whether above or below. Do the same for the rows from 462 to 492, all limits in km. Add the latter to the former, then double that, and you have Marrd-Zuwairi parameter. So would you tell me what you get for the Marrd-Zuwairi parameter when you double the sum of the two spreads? 45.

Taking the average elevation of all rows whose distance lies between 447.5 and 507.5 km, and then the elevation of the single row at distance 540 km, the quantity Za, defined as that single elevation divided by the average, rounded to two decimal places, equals 0.89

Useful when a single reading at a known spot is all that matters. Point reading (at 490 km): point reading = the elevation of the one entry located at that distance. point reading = 183.2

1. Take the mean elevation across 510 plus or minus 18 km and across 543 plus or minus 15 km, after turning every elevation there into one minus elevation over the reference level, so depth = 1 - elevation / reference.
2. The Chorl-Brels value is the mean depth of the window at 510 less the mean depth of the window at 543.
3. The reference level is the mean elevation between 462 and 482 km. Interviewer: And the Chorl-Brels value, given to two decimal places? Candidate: 0.00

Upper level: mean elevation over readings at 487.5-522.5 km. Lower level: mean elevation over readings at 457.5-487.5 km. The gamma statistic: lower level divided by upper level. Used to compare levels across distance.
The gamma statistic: 1.22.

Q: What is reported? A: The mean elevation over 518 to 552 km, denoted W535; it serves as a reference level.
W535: 186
